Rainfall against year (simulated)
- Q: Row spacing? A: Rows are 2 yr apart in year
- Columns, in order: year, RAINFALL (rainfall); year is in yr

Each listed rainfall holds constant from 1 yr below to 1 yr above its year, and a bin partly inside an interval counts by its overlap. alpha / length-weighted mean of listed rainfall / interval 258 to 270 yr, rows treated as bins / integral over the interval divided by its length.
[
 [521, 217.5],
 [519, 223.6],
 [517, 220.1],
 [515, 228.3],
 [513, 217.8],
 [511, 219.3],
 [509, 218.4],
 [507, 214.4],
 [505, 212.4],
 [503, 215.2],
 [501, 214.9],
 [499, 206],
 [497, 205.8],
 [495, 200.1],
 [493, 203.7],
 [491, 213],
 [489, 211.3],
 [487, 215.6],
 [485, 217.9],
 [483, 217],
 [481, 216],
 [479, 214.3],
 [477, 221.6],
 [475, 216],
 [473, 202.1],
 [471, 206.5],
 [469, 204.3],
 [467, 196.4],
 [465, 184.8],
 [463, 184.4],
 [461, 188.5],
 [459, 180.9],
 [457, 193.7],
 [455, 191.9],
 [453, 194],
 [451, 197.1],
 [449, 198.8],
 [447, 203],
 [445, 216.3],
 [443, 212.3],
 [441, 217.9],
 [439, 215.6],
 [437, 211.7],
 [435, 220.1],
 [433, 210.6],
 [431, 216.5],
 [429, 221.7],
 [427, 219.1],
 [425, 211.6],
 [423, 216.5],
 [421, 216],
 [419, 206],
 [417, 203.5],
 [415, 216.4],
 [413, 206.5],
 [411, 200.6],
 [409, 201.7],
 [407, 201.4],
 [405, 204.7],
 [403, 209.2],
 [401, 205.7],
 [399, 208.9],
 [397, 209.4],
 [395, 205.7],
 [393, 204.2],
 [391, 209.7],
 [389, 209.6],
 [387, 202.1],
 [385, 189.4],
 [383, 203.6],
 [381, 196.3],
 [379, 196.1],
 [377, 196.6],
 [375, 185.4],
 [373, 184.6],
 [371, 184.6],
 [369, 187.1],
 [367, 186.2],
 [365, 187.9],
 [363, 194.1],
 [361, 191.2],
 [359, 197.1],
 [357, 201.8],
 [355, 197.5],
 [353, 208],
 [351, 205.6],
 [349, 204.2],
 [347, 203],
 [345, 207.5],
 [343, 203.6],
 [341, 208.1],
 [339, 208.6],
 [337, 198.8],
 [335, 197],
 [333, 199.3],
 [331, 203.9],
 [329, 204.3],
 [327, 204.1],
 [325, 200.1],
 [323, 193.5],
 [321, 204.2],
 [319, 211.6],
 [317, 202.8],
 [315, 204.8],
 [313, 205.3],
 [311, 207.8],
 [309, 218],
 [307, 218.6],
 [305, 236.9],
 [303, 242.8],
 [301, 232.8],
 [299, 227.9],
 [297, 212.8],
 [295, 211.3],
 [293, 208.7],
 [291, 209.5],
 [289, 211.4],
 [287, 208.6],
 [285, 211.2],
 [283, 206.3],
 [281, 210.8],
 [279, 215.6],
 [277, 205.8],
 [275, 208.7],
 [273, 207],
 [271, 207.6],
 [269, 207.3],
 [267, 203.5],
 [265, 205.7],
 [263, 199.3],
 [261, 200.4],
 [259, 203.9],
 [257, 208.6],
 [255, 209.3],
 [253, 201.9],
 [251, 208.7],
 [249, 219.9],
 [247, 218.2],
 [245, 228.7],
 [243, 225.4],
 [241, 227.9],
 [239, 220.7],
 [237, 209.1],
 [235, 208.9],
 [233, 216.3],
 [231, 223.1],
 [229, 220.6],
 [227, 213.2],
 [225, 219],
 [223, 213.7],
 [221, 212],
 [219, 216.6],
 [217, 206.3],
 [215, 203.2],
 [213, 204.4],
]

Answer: 203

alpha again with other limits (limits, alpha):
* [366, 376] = 186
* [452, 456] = 193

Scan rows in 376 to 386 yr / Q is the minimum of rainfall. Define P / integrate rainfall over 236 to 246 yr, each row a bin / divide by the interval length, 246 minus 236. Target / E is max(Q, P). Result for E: 222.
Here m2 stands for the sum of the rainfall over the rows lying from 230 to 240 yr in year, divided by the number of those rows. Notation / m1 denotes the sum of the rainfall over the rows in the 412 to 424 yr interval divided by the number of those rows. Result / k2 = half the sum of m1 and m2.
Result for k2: 213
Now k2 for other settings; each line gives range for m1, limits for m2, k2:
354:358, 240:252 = 211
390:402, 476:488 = 212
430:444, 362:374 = 201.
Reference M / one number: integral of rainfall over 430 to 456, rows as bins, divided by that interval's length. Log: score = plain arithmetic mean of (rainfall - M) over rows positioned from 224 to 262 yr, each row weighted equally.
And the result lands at 7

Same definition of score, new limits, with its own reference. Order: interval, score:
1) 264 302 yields 3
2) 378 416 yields -4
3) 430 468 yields -6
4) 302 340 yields 0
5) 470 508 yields 4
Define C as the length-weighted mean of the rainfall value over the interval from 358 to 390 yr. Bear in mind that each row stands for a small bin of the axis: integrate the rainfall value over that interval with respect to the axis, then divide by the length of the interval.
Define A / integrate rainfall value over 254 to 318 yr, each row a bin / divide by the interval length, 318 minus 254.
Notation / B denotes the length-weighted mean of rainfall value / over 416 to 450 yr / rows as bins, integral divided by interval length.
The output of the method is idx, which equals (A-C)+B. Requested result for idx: 231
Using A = 212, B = 213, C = 193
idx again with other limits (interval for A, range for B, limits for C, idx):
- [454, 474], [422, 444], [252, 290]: 202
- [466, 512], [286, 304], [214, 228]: 218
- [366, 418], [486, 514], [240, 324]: 200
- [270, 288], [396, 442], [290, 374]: 215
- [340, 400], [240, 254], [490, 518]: 204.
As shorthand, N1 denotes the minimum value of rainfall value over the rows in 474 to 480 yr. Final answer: 214.3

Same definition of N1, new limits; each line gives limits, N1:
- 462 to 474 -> 184.4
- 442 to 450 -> 198.8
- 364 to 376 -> 184.6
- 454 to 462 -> 180.9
